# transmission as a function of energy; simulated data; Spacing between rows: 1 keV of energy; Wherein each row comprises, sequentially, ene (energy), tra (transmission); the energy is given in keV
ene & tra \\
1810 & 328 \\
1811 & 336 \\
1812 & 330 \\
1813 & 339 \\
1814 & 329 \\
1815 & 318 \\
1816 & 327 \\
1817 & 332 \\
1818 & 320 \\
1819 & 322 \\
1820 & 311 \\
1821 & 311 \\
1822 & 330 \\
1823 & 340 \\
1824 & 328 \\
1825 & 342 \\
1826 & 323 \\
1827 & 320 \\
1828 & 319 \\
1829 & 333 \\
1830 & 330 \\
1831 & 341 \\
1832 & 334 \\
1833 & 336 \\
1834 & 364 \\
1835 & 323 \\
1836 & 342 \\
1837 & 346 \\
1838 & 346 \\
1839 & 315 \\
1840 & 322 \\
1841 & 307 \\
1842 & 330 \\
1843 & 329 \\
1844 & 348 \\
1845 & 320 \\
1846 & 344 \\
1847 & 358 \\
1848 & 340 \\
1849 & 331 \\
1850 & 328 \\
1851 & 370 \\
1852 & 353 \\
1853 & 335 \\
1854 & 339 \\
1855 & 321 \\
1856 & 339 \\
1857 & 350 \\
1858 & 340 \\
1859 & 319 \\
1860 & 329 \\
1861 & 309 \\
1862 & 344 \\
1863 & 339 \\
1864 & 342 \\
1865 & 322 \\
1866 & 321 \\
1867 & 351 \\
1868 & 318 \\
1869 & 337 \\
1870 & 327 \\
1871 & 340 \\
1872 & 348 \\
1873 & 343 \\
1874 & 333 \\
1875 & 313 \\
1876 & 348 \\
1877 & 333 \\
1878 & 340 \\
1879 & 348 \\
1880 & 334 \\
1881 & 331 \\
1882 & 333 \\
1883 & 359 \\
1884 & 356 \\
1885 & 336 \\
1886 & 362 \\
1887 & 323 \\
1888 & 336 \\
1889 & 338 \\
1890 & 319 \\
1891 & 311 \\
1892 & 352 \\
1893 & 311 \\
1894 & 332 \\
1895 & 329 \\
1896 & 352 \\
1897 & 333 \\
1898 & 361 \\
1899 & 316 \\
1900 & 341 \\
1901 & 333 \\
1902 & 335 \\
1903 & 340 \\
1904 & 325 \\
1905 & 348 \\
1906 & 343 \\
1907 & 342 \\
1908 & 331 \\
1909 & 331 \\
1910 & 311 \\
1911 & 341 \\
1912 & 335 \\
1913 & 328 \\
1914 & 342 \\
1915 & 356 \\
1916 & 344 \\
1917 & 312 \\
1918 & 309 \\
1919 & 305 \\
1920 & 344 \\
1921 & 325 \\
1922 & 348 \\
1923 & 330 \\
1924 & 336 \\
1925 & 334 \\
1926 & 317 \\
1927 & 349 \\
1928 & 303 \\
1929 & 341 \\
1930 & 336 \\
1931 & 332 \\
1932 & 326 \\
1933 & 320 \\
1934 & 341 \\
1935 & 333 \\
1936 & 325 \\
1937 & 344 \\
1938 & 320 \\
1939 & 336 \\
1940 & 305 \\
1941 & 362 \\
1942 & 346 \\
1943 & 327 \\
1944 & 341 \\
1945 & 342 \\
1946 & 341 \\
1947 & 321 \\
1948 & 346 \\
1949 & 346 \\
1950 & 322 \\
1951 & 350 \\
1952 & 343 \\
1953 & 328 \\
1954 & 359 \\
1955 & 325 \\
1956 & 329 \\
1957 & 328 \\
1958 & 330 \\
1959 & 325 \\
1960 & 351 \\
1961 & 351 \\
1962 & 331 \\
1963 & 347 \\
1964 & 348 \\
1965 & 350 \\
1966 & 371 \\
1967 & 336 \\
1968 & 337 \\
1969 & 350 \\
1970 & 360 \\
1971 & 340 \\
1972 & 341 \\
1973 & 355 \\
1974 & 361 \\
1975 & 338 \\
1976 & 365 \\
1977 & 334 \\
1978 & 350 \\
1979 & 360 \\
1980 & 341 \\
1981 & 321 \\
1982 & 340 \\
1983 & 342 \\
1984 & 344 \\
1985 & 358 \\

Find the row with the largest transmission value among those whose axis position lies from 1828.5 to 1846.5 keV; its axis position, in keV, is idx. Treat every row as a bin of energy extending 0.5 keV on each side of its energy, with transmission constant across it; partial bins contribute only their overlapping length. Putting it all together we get 1834 keV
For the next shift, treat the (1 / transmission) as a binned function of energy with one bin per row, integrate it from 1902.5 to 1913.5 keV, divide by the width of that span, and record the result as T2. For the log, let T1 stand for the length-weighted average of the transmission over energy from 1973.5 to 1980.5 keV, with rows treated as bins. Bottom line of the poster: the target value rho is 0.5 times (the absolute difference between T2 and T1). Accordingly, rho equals 175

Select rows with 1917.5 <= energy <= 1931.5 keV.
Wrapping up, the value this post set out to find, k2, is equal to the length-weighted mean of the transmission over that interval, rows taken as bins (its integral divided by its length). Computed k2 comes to 329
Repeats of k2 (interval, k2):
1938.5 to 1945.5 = 337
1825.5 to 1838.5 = 335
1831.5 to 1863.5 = 336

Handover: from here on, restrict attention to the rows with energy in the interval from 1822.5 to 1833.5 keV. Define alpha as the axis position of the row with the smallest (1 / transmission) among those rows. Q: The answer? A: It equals 1825 keV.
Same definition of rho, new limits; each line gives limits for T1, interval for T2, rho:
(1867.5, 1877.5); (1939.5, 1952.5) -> 167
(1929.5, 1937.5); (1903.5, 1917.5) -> 166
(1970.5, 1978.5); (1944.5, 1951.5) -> 174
